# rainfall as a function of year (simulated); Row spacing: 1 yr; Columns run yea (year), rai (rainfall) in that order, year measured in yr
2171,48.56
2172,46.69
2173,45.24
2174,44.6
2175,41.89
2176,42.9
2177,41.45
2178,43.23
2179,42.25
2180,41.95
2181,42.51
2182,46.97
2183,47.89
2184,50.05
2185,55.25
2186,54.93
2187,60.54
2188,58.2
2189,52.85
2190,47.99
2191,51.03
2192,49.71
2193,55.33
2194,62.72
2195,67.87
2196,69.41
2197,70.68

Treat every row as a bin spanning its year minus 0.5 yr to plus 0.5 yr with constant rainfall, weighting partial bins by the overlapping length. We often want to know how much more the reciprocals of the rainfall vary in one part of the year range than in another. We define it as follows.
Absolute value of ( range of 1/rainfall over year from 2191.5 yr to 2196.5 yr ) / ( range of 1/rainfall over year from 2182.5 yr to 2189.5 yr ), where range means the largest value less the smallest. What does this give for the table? 1.31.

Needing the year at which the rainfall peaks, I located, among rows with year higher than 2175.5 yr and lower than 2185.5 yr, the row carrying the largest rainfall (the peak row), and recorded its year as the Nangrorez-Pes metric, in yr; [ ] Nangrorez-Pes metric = 2185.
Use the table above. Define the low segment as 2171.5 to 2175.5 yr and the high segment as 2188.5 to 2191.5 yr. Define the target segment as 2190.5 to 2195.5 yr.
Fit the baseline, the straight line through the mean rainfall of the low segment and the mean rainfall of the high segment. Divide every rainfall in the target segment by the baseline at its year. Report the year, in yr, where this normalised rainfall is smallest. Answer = 2192 yr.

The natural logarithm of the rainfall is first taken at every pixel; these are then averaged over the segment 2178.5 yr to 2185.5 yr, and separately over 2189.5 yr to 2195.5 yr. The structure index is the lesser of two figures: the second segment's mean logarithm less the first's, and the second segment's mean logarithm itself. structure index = 0.17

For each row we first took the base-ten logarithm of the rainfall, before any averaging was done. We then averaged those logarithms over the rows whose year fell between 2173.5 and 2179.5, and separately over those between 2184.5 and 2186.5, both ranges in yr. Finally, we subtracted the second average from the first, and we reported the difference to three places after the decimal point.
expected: -0.111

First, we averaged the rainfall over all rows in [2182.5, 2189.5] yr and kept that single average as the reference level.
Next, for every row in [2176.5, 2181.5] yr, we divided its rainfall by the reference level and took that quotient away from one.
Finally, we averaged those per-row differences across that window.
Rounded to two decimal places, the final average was 0.22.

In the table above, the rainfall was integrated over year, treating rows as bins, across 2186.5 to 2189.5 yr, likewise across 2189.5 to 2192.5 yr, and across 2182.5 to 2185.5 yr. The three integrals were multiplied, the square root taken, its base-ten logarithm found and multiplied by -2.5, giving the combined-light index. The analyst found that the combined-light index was -8.24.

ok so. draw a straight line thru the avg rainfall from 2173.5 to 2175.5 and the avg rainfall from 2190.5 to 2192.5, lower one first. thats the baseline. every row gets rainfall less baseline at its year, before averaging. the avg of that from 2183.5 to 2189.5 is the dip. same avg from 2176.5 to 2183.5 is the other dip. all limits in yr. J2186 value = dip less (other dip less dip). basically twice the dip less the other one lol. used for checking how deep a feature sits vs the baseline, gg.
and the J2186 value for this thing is 16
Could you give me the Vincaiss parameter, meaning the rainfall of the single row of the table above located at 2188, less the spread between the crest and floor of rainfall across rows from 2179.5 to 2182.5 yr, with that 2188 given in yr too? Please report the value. 53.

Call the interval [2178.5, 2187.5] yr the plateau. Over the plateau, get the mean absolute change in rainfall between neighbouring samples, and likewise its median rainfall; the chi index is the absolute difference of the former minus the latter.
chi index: 45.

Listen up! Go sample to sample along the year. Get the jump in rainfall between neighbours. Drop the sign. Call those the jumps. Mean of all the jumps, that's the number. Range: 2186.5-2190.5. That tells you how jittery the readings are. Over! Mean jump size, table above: 4.2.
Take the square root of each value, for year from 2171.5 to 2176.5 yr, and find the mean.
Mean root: 6.7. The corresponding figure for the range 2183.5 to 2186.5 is 7.3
